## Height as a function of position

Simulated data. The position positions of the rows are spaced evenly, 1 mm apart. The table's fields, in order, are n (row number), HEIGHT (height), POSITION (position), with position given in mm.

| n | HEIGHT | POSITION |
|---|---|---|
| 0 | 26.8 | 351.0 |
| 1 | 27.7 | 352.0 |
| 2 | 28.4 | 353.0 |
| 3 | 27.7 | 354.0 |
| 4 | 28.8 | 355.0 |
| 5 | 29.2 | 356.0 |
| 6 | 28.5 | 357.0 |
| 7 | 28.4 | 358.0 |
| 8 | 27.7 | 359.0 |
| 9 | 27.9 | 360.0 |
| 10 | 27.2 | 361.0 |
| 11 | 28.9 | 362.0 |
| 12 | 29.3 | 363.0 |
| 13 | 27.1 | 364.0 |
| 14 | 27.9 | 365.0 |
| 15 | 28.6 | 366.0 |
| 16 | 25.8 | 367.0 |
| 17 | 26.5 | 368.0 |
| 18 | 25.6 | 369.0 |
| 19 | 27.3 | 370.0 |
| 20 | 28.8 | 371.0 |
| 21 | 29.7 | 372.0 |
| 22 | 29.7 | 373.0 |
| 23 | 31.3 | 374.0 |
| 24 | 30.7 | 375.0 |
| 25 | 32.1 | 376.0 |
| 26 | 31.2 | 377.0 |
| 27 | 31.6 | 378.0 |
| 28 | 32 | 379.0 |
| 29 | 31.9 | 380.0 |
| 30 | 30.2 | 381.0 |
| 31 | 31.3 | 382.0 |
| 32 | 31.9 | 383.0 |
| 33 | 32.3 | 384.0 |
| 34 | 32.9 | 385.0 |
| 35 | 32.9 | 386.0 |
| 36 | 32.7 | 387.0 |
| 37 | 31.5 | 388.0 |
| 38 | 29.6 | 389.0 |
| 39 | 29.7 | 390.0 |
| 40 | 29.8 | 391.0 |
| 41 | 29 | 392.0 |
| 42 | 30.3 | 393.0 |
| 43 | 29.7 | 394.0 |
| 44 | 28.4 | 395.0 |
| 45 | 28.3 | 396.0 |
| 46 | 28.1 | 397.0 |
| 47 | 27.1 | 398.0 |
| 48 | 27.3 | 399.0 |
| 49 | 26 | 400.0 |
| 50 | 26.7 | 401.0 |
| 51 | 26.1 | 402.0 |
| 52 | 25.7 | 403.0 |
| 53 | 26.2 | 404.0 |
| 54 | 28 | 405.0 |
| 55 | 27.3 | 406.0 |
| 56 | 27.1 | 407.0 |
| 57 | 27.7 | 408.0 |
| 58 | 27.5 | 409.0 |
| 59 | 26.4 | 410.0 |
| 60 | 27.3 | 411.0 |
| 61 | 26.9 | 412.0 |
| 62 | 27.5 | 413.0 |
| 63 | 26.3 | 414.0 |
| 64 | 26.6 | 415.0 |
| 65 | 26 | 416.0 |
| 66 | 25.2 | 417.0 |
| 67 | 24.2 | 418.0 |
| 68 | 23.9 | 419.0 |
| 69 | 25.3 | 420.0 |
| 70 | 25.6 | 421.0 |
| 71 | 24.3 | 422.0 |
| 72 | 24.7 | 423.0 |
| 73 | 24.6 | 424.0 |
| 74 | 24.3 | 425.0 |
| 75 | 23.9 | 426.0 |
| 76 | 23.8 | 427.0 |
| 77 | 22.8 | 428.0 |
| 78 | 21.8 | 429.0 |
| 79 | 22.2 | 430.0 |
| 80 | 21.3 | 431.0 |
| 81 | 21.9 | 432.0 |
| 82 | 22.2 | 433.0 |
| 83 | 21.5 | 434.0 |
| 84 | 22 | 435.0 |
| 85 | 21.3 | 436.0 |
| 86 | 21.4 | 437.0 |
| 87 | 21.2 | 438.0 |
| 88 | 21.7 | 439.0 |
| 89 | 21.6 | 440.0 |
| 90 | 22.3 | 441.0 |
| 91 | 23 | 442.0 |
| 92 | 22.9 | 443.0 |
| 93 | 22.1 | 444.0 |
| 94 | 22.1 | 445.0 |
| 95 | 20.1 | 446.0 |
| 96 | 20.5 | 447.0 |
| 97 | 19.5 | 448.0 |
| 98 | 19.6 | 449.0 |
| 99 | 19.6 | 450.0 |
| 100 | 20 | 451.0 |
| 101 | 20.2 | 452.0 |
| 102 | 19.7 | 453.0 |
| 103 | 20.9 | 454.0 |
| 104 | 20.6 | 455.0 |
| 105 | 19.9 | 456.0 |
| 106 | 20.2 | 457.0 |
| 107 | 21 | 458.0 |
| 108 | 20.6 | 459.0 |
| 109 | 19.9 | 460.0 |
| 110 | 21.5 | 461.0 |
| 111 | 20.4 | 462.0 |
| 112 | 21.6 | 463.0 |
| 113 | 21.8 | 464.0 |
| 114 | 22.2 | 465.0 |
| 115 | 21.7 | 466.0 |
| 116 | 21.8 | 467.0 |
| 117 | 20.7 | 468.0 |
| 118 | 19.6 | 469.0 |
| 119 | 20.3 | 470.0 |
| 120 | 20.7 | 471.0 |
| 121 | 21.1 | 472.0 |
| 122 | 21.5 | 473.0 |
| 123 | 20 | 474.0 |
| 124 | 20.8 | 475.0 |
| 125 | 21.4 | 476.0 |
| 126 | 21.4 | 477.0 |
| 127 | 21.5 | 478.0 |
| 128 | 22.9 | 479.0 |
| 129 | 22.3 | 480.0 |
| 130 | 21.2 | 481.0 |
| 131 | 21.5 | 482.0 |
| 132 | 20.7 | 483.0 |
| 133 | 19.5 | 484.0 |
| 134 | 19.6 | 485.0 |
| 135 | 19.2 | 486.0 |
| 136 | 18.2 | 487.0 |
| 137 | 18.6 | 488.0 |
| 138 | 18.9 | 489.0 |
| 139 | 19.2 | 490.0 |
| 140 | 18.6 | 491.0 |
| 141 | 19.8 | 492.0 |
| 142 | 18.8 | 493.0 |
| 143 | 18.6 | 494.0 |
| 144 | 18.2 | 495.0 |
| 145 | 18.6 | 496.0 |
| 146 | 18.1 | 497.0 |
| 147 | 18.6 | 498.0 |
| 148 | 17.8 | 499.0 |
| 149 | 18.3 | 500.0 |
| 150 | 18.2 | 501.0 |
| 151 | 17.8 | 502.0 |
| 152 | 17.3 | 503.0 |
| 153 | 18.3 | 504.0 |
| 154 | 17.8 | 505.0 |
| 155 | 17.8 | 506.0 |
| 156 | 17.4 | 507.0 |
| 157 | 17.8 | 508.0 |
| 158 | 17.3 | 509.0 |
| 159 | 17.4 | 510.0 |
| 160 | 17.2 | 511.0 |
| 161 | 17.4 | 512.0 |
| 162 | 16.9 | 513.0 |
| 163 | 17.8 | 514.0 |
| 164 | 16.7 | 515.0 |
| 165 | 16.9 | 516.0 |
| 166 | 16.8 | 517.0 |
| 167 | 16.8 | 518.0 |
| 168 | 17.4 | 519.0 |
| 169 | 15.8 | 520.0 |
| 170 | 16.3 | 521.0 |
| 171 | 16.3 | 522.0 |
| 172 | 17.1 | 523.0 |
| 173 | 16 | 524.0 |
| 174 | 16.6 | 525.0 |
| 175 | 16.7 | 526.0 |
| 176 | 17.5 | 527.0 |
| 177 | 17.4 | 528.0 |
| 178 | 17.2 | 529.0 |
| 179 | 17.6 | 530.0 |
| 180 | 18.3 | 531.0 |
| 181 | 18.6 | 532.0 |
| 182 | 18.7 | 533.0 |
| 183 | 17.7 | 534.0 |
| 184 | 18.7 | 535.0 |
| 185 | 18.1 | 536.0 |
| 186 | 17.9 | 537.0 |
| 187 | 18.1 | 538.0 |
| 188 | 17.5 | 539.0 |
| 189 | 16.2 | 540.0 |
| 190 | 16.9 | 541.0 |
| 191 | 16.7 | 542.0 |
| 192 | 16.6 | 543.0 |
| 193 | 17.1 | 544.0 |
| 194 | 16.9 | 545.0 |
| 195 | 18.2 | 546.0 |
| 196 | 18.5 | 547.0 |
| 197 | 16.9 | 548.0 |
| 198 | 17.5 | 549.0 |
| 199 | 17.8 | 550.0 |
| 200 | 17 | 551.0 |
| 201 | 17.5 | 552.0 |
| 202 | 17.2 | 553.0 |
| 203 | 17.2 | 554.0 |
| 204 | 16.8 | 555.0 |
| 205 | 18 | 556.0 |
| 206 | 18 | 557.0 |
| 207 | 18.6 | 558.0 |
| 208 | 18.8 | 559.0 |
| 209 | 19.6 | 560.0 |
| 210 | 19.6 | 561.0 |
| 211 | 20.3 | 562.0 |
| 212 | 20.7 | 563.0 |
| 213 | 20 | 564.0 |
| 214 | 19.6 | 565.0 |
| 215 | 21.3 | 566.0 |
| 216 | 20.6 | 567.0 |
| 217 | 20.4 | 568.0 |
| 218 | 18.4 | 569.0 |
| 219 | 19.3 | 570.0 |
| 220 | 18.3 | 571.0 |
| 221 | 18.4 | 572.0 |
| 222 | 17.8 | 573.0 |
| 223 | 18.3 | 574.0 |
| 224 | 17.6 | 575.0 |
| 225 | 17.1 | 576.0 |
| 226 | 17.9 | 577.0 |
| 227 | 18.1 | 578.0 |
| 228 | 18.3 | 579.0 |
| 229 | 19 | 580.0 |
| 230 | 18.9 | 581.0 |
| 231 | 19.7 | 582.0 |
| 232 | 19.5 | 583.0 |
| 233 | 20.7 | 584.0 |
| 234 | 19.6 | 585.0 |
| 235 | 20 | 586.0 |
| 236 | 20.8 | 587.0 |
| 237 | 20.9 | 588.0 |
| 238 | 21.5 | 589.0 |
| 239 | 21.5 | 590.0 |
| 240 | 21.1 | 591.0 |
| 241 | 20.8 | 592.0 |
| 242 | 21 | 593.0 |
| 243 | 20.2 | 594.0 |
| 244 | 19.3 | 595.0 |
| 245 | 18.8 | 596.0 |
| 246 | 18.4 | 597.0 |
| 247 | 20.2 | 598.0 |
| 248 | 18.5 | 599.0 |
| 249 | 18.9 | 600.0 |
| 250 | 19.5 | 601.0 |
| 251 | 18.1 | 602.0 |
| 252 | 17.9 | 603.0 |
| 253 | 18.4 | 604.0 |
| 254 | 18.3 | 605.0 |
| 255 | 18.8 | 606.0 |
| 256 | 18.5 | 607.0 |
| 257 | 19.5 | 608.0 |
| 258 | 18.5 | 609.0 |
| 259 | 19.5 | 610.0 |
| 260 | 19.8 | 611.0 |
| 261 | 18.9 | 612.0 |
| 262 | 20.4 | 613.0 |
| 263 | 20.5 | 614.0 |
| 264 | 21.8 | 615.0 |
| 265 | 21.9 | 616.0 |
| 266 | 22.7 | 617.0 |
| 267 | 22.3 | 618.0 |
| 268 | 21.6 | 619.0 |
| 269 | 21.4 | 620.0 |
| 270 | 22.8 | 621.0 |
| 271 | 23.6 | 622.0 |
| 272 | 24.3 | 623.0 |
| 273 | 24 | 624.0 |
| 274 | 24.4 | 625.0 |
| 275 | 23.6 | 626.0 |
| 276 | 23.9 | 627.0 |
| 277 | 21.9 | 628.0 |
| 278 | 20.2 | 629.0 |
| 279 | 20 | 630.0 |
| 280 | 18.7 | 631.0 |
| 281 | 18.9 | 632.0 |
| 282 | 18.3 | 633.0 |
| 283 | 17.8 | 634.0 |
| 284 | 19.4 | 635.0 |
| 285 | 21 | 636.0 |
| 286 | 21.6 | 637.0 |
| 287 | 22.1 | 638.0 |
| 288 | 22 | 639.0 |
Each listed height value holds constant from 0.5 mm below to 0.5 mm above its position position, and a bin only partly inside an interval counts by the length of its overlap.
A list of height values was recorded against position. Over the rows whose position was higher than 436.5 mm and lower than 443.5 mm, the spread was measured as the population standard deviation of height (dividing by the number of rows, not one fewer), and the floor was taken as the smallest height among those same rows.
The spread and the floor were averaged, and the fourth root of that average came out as 1.82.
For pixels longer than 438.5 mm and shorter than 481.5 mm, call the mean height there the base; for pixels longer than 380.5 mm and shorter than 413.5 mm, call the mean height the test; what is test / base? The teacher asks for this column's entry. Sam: 1.37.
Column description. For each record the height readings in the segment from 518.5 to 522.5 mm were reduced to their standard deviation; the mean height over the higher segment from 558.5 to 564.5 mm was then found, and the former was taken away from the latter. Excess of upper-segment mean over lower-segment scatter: 19.2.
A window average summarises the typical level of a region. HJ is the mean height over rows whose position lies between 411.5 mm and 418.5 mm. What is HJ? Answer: 26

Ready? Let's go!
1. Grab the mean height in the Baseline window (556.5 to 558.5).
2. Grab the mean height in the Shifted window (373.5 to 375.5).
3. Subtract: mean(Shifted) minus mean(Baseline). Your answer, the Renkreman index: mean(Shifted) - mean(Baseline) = 13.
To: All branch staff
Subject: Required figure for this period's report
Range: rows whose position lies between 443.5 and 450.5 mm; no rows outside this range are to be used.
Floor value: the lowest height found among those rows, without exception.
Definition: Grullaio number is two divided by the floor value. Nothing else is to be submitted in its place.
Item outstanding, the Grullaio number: 0.103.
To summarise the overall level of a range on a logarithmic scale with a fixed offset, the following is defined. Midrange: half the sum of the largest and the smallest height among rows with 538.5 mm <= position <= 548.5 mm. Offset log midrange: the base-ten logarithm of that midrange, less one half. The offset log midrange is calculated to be 0.74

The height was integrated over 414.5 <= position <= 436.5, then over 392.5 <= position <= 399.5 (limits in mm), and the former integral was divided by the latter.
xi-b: 2.61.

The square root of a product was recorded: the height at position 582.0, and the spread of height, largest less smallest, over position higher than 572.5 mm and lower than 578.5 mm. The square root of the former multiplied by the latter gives 4.9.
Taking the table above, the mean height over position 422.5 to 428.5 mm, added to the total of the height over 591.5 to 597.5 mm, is 143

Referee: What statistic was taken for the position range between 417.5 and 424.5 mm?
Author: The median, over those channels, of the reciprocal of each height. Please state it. 0.041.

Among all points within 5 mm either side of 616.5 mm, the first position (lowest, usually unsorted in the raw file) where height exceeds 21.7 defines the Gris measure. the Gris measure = 615.0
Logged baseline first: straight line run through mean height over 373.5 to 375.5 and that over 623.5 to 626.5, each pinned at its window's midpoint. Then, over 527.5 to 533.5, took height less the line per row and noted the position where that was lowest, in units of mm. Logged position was 529.0 mm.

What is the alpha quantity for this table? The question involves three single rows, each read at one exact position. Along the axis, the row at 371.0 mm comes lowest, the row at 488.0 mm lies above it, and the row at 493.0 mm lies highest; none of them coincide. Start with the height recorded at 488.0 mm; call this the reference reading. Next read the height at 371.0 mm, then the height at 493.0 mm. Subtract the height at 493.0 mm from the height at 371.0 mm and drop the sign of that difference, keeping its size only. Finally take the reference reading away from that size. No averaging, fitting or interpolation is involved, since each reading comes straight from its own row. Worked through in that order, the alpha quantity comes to -9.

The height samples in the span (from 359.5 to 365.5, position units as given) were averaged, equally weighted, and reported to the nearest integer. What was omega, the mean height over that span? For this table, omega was 28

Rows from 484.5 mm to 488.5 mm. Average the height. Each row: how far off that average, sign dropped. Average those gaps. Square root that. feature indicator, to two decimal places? 0.71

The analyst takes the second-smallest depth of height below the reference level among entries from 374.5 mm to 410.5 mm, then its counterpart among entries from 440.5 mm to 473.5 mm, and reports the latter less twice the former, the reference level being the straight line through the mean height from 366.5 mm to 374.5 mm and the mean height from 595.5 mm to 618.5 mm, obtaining 13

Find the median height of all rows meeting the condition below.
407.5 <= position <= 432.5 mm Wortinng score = 24.7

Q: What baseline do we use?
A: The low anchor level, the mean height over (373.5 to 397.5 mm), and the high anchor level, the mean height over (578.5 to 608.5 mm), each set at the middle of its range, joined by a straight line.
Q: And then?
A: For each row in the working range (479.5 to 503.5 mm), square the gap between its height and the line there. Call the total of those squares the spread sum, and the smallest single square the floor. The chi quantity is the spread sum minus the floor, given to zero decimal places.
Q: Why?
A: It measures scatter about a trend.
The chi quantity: 875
